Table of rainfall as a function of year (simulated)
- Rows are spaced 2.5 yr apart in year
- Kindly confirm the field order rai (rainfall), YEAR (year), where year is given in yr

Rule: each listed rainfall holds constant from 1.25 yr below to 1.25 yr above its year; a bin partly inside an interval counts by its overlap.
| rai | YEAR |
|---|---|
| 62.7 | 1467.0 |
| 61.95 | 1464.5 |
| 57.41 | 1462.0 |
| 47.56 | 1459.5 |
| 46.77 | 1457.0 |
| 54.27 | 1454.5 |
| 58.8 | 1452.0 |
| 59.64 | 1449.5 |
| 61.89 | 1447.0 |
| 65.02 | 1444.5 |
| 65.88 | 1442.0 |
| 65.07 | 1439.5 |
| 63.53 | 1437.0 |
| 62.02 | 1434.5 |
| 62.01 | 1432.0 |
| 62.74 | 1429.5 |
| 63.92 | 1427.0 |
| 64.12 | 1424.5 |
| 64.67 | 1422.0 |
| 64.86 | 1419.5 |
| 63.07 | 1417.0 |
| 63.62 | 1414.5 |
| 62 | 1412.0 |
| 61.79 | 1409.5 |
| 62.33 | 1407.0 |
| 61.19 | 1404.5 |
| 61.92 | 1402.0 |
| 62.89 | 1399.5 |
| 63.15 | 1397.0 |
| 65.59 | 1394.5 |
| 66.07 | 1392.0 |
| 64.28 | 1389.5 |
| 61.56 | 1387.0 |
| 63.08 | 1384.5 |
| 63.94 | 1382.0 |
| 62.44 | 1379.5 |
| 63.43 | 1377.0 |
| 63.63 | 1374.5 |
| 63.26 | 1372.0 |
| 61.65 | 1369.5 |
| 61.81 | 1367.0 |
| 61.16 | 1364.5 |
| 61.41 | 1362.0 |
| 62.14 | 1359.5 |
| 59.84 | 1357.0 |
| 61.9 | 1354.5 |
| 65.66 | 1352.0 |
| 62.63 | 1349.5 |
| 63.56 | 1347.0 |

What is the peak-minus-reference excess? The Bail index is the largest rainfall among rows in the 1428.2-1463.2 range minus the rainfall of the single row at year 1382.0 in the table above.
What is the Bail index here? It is 1.9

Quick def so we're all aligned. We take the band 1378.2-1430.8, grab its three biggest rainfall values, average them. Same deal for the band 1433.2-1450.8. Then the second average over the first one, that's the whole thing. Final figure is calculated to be 1.00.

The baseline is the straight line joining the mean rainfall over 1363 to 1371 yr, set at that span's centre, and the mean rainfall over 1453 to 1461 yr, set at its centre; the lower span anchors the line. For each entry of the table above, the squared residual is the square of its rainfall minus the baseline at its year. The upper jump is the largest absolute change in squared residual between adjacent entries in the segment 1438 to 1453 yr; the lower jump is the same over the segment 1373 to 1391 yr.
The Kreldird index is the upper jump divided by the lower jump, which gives 2.7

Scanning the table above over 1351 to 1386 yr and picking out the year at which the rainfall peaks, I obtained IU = 1352.0 yr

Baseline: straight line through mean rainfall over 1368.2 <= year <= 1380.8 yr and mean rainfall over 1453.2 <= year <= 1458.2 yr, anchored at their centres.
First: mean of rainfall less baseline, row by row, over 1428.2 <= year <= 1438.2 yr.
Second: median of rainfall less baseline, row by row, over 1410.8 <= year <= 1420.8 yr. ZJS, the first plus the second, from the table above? 15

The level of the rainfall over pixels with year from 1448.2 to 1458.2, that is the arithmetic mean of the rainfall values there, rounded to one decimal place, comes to 54.9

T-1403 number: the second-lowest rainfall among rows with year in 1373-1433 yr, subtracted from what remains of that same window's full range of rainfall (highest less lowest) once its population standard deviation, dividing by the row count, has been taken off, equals -58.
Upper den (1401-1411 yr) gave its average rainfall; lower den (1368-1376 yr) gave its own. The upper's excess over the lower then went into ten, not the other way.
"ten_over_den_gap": -10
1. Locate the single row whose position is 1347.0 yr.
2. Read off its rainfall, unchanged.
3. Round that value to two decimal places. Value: 63.56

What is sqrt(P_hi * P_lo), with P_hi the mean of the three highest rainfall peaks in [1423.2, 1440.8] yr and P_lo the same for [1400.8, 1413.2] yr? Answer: 63.2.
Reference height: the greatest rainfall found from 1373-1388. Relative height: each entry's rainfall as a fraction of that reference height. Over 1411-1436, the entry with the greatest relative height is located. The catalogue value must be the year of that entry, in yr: 1419.5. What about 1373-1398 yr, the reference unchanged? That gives 1392.0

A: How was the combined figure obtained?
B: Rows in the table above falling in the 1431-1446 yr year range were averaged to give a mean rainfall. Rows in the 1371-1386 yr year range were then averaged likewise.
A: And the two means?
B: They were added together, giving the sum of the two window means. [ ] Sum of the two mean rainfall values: 127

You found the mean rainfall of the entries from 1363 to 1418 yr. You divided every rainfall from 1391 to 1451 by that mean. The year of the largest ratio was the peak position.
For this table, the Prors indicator 1392.0 yr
